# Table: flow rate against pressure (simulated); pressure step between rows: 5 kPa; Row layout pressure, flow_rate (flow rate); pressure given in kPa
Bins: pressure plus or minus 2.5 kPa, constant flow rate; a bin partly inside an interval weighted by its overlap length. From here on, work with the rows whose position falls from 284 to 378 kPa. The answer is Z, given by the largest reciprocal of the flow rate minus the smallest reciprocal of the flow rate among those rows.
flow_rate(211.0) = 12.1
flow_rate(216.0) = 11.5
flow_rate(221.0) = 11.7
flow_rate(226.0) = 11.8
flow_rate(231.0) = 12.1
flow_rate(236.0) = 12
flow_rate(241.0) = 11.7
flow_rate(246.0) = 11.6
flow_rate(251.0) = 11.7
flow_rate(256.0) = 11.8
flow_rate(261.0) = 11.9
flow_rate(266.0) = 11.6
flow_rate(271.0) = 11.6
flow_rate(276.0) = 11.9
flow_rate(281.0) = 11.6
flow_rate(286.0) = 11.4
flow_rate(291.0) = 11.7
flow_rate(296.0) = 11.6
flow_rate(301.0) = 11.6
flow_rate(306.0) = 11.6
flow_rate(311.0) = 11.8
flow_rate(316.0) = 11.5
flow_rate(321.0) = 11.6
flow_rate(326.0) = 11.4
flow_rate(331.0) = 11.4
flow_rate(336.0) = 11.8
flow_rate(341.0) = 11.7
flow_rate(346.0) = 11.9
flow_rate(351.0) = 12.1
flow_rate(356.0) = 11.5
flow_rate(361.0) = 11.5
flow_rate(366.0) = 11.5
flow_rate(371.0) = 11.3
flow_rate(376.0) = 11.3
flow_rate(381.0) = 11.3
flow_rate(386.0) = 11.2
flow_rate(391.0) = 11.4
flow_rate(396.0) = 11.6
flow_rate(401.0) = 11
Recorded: 0.0059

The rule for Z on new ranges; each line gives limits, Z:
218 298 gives 0.0051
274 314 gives 0.0037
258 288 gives 0.0037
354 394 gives 0.0023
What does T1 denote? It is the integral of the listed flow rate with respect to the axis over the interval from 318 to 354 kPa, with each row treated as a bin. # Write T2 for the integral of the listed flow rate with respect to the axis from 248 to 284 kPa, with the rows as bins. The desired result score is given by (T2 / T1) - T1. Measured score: -420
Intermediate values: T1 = 421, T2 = 422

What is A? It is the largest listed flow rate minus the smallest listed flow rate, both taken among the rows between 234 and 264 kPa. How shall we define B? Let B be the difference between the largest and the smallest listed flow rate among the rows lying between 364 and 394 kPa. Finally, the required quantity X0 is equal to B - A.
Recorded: -0.10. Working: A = 0.40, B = 0.30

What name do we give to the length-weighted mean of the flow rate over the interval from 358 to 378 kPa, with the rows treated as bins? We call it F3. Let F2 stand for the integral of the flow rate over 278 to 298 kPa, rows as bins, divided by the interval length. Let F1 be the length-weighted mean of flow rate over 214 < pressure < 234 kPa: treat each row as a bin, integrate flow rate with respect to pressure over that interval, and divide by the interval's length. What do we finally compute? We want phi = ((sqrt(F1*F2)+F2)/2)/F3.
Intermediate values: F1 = 11.8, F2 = 11.6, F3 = 11.4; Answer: 1.02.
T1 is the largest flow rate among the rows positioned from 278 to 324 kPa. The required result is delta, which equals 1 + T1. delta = 12.8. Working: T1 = 11.8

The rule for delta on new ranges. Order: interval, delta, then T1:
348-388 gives 13.1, 12.1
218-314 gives 13.1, 12.1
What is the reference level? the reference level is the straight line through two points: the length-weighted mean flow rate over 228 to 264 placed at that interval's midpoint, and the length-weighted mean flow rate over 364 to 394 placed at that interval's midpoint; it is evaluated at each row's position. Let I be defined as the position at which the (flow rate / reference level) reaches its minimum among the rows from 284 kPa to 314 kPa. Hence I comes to 286.0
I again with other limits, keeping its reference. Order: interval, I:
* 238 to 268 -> 246.0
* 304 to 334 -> 326.0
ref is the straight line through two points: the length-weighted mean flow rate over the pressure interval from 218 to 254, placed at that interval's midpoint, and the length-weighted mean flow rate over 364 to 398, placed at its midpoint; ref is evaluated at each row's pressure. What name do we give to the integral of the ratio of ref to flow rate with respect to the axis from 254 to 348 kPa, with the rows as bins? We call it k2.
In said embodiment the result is 94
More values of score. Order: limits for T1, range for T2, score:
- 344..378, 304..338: -393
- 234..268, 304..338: -399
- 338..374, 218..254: -418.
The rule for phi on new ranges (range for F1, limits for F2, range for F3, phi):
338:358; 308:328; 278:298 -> 1.00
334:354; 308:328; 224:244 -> 0.98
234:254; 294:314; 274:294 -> 1.00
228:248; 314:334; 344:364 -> 0.99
